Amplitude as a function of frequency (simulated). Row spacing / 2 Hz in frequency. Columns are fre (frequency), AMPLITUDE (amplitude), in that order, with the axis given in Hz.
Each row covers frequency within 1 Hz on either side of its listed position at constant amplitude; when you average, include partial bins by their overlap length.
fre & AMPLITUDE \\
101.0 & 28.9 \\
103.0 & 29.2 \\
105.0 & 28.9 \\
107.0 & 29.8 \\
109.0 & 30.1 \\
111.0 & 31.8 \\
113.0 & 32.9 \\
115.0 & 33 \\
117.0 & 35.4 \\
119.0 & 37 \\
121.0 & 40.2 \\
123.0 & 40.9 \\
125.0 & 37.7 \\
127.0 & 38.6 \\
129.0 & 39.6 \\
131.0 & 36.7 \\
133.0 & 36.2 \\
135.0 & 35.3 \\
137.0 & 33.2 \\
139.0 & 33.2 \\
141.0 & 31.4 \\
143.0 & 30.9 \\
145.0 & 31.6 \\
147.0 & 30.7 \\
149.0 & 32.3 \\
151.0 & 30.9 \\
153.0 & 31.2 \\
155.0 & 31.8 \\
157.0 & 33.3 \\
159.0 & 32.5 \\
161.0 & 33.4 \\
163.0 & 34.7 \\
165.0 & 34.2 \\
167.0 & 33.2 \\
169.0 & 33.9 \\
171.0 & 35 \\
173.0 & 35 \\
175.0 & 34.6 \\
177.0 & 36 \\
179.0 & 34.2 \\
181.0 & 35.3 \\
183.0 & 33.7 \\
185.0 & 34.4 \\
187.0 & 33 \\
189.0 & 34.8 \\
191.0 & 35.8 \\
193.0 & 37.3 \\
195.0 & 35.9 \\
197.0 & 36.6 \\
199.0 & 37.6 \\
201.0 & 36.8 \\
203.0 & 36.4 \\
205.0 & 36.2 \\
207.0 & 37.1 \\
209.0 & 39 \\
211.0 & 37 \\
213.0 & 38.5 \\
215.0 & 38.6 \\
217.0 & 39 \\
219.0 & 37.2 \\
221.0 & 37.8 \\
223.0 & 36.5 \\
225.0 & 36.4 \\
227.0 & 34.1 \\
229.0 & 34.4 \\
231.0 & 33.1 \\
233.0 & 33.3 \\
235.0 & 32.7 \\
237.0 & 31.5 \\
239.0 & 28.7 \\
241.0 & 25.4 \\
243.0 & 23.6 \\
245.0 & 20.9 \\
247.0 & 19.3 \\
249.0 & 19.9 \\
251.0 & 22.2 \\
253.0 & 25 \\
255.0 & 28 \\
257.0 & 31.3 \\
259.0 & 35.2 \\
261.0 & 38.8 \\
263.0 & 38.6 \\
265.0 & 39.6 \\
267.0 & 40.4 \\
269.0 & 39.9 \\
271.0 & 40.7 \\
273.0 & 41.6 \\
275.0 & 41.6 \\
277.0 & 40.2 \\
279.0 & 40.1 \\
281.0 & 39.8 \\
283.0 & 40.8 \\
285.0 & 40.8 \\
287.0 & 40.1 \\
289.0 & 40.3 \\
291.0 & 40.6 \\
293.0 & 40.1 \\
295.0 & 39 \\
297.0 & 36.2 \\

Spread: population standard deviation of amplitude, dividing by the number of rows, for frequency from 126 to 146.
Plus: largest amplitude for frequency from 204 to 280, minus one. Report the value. 43.5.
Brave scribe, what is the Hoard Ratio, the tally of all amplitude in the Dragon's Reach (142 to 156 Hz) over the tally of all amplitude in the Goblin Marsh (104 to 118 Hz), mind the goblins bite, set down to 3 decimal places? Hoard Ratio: 0.989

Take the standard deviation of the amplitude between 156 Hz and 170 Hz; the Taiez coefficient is 0.7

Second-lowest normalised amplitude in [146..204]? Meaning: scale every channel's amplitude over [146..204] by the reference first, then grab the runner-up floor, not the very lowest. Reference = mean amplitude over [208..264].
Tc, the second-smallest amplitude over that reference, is 0.97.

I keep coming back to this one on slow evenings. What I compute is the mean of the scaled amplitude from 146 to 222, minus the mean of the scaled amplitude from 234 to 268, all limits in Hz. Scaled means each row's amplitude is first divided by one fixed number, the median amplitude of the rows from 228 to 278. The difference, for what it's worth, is 0.17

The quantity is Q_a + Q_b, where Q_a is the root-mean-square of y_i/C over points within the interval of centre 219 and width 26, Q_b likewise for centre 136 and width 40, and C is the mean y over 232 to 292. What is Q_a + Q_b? 2.11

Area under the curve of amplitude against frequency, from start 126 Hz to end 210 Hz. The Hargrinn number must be 2907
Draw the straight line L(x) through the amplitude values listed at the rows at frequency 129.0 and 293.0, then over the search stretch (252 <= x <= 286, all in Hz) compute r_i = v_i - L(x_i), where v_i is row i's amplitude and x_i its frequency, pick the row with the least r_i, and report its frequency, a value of 253.0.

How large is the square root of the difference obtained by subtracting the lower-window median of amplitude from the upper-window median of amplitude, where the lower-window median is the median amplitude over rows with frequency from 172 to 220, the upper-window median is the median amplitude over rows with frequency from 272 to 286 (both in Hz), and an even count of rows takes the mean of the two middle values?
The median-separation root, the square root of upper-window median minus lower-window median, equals 2.12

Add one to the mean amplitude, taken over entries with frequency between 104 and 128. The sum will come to 36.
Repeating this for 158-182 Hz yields 35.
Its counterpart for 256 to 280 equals 40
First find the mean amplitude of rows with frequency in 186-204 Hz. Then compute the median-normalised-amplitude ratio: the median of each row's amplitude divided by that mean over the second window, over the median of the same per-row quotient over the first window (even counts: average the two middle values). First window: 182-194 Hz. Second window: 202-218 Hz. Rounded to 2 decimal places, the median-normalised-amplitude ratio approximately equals 1.09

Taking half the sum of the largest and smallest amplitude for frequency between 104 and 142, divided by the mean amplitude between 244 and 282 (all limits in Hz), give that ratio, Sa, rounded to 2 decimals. 1.03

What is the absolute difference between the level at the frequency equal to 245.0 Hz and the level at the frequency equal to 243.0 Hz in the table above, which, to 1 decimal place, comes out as 2.7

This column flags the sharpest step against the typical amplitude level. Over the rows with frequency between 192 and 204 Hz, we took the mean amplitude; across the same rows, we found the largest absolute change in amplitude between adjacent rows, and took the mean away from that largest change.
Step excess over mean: -35.4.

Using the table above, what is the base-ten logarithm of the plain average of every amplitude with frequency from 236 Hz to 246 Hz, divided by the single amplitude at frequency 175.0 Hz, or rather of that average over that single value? -0.12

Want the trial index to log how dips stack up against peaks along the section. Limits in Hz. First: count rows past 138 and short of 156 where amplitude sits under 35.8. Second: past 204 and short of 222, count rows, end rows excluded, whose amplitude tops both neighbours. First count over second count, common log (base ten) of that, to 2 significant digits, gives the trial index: 0.65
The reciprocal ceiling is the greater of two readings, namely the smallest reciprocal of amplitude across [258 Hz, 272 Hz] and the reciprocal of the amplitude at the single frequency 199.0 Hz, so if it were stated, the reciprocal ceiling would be 0.0266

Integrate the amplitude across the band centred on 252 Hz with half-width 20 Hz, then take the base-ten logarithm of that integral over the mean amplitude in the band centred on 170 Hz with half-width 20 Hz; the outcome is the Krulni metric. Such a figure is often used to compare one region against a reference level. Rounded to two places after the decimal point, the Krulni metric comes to 1.56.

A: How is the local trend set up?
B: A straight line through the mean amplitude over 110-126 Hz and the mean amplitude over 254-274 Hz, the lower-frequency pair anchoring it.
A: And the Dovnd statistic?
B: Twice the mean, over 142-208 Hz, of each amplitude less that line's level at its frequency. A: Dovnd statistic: -4.7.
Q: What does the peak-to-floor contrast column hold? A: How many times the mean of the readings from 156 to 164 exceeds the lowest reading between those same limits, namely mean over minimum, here 1.03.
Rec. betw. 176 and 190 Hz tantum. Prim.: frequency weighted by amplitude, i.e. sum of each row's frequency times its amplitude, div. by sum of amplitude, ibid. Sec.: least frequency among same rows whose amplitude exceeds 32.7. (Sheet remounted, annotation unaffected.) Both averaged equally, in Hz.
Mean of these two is 180.0 Hz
